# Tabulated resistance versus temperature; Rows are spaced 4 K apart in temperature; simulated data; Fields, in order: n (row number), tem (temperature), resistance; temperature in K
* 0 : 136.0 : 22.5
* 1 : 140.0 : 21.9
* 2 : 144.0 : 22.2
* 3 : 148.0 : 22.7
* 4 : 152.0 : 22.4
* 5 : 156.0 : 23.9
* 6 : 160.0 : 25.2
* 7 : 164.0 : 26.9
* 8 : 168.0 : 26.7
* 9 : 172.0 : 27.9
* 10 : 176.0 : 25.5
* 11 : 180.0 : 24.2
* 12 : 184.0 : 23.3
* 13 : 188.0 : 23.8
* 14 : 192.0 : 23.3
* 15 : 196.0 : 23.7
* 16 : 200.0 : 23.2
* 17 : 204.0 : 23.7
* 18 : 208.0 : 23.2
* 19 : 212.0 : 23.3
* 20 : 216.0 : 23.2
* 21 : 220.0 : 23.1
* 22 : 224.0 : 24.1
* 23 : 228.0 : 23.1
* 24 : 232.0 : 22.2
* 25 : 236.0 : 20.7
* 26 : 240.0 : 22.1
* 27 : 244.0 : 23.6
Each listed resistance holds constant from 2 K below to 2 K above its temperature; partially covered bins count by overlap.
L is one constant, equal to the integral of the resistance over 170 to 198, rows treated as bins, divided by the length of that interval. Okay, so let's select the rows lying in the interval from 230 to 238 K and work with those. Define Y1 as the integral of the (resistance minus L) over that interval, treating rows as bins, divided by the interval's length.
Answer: -3.1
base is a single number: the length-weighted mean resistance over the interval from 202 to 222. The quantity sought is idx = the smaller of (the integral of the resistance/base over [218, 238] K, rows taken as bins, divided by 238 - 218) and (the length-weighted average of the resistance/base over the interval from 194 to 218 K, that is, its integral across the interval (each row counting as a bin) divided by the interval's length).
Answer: 0.97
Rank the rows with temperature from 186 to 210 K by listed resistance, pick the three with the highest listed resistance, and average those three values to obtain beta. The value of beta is 23.7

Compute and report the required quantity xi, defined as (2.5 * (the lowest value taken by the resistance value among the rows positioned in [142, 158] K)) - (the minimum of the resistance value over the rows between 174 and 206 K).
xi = 32.3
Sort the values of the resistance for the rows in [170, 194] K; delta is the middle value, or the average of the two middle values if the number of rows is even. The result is 24.0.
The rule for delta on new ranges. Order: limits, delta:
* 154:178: 26.1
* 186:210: 23.5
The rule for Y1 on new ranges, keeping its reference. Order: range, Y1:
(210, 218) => -1.3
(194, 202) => -1.1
